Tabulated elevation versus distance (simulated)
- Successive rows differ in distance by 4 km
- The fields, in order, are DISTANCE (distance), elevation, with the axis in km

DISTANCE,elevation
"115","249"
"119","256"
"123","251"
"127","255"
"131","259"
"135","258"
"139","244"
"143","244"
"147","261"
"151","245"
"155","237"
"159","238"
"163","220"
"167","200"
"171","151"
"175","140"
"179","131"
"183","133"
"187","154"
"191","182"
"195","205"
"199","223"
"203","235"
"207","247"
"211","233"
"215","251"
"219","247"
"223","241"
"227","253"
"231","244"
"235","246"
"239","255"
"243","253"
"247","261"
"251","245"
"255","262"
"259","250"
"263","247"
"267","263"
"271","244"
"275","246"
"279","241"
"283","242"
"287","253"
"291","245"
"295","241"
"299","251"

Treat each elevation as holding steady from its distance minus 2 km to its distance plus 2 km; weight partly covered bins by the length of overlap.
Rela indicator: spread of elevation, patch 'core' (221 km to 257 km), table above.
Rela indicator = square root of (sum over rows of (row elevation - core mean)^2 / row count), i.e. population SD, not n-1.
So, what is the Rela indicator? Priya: 7.1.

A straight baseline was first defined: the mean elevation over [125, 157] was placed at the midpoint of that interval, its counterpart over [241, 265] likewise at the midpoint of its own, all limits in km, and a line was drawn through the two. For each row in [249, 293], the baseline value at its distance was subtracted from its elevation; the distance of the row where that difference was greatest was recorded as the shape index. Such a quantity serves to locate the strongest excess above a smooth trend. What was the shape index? 267 km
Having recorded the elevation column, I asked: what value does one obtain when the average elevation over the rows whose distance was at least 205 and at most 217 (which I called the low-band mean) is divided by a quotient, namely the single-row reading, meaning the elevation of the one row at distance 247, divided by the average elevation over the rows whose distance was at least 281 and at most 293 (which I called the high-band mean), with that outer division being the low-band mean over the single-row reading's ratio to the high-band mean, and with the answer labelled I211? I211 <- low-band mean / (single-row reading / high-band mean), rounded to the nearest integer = 230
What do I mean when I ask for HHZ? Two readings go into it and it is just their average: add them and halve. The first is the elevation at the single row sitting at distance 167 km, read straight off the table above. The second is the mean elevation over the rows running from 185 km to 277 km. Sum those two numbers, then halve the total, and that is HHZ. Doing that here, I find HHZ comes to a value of 219.3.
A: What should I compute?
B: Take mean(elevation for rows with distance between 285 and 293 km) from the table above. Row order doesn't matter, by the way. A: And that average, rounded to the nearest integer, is 249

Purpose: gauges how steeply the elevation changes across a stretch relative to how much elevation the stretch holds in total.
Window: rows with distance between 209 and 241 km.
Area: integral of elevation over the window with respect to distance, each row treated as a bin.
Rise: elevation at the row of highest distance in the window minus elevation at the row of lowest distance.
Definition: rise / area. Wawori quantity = 0.003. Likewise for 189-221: 0.009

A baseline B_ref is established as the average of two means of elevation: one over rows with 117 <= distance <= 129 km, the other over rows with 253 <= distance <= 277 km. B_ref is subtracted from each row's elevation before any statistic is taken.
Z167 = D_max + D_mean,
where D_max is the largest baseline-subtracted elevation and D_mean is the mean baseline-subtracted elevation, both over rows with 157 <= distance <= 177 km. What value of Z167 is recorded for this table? -78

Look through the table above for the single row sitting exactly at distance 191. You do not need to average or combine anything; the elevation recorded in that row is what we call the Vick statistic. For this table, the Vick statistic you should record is 182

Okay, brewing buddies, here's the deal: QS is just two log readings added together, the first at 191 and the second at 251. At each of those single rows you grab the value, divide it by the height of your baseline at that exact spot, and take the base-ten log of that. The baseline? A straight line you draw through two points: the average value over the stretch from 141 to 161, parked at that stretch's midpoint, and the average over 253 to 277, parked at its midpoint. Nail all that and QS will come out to -0.14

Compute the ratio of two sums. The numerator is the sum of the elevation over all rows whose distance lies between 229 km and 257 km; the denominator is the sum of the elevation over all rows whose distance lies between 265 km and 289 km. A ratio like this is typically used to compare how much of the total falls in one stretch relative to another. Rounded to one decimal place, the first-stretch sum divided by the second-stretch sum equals 1.2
